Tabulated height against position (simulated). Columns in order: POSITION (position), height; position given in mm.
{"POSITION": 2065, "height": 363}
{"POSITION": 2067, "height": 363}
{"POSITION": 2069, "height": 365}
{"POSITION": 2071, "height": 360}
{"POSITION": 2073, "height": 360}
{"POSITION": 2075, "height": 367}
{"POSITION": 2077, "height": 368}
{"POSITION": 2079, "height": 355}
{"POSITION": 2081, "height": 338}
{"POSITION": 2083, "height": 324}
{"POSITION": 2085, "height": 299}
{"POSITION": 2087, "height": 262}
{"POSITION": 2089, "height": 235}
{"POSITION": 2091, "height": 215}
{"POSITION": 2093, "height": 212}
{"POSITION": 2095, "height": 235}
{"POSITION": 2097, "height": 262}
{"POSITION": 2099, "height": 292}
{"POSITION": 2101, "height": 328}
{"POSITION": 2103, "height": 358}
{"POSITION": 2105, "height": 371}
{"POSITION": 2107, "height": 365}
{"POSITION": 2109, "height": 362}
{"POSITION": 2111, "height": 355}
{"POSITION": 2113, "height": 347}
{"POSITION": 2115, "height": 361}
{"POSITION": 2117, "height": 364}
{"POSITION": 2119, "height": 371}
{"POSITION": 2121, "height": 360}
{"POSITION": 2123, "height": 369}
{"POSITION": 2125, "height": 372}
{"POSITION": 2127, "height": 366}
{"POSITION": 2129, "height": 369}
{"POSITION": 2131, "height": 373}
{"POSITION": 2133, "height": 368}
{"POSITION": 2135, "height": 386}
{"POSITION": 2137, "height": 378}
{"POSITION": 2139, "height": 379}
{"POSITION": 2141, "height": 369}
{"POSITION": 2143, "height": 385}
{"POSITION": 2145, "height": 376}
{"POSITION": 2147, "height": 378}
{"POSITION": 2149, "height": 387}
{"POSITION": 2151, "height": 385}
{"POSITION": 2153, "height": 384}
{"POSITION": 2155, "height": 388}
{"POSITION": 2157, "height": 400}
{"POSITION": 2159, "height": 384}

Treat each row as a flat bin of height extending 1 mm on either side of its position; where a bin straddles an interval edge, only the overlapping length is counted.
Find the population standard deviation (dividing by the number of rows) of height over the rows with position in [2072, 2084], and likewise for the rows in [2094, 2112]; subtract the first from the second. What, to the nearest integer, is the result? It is 31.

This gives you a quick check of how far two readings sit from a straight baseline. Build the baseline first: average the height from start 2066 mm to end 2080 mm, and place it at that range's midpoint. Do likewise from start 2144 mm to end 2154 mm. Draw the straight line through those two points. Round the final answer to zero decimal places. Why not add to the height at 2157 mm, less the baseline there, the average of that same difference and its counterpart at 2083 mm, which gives 3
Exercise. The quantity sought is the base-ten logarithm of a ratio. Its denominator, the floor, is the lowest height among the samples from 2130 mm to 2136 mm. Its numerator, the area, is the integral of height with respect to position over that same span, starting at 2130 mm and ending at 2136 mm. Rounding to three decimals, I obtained 0.787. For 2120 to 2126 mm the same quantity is 0.787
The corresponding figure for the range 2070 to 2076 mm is 0.781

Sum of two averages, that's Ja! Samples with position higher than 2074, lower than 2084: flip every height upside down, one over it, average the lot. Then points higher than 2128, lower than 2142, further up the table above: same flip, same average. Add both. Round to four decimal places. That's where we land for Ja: 0.0055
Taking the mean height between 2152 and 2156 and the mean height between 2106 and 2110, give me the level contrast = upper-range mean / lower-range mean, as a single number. 1.06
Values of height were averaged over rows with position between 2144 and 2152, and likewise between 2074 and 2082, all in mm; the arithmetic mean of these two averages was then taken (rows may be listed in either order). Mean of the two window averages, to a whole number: 369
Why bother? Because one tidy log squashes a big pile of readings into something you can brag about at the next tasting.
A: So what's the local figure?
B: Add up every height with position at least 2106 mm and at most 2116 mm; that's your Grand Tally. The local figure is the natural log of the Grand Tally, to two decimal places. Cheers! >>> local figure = 7.49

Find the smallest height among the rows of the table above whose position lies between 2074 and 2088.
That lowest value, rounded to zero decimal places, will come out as 262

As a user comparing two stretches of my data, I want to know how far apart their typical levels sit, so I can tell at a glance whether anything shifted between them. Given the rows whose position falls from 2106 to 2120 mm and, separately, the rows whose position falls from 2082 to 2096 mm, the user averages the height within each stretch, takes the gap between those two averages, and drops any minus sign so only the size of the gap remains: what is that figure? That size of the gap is 106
